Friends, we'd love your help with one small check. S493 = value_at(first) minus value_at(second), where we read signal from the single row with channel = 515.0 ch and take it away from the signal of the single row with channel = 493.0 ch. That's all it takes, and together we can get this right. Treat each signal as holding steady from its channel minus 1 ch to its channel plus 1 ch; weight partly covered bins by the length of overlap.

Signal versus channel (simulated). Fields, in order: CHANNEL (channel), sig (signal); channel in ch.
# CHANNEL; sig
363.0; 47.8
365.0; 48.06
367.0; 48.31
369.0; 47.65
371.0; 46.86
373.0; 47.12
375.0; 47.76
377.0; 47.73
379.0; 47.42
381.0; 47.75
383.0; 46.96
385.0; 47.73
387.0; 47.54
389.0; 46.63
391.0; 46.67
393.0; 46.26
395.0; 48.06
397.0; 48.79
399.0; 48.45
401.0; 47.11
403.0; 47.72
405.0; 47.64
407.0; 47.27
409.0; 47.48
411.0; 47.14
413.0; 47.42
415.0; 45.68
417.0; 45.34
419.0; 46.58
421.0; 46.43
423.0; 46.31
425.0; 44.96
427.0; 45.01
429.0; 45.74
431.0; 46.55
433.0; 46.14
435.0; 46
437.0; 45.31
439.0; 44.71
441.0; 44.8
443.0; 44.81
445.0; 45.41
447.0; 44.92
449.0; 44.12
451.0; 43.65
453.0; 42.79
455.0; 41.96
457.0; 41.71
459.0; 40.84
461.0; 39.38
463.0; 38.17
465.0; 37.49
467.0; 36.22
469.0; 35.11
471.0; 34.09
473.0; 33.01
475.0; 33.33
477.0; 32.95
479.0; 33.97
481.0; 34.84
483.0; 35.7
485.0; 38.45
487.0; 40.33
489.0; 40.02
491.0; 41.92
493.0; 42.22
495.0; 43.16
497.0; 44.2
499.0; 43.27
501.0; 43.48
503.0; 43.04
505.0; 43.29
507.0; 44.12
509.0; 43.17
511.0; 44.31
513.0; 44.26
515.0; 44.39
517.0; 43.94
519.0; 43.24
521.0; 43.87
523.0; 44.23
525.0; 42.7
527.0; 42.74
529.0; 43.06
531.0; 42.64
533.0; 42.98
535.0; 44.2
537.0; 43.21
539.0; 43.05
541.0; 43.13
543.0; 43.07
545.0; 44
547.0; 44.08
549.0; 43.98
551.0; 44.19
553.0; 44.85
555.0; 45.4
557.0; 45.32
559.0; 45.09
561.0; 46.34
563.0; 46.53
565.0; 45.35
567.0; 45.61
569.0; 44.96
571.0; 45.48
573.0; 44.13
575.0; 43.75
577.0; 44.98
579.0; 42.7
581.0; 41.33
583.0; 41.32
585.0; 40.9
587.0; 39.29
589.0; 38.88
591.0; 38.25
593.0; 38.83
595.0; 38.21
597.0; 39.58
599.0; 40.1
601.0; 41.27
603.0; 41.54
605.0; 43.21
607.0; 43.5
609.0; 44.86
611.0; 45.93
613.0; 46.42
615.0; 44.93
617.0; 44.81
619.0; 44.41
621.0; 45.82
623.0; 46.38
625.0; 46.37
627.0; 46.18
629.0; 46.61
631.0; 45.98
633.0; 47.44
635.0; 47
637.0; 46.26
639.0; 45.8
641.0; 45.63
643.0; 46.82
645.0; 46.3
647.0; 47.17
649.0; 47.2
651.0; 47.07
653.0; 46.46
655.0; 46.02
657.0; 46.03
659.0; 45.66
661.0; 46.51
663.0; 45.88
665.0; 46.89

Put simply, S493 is -2.2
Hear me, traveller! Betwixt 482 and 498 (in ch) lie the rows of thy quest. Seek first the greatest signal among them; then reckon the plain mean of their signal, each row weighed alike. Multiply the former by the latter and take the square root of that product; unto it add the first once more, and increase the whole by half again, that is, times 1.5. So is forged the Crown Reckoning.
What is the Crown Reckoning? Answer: 130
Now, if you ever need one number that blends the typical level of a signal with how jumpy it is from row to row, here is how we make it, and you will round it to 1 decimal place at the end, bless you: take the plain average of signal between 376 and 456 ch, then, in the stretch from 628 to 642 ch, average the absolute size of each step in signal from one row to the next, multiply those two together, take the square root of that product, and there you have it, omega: 5.5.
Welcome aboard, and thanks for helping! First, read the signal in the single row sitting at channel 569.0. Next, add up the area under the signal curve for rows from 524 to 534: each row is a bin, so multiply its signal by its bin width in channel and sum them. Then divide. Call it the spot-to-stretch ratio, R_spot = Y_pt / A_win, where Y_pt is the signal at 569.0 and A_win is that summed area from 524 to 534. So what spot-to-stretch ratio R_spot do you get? 0.105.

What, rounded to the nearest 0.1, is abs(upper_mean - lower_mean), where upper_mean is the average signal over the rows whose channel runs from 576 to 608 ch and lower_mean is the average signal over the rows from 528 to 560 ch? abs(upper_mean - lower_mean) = 3.0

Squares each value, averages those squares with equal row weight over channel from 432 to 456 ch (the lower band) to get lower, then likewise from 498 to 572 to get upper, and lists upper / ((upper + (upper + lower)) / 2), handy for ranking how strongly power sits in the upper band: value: 0.662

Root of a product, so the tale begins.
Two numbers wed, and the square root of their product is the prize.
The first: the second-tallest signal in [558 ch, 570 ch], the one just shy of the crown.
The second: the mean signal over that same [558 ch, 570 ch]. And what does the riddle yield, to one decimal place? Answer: 46.0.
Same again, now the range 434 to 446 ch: 45.3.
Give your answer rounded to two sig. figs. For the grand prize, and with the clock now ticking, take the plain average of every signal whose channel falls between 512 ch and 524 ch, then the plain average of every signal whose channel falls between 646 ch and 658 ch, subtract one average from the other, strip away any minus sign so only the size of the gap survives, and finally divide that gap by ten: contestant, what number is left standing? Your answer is 0.27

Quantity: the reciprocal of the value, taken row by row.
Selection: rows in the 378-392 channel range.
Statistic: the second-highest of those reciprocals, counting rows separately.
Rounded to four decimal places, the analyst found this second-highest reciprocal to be 0.0214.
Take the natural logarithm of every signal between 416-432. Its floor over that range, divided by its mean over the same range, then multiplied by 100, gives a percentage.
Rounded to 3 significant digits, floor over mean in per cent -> 99.5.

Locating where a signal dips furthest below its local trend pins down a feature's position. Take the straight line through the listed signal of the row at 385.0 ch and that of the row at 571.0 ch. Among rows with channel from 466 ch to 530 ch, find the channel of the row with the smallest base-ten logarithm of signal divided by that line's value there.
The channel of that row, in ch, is 477.0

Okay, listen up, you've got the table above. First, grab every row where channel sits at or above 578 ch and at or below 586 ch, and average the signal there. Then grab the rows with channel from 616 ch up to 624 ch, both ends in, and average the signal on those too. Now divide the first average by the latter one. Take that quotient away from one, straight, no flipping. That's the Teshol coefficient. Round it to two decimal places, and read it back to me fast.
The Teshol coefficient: 0.08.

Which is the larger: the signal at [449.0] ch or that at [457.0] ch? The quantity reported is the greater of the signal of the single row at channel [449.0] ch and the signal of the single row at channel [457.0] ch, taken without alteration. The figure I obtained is 44.1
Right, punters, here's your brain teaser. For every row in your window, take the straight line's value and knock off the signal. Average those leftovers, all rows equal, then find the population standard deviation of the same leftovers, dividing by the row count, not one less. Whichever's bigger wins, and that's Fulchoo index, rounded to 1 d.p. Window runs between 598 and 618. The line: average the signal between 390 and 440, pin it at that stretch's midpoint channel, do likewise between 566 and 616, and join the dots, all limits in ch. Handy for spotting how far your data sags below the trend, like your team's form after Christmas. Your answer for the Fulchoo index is 2.1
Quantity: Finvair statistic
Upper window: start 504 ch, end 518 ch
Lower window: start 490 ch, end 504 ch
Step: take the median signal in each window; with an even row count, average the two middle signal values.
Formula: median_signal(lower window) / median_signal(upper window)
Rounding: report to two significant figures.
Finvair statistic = 0.98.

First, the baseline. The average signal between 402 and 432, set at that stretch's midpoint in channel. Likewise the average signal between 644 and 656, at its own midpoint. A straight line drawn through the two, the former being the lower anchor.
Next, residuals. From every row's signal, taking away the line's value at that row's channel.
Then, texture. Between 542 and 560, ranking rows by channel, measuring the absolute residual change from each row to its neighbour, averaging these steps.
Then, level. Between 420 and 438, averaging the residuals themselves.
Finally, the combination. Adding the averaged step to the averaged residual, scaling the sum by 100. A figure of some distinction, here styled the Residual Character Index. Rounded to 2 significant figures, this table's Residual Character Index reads -31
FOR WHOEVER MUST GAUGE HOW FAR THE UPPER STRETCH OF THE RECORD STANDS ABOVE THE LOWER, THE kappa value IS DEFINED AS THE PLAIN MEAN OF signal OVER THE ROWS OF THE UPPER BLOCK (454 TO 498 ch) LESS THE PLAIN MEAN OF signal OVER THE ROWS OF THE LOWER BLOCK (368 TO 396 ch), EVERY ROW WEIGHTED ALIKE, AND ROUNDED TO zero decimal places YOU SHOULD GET -9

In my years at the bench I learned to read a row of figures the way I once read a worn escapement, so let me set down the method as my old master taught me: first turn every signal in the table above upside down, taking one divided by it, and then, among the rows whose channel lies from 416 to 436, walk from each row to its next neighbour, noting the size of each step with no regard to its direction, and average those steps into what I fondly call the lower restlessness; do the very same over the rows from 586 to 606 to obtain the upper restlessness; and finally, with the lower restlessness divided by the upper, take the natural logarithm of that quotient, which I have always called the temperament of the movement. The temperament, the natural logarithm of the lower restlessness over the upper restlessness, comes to -0.6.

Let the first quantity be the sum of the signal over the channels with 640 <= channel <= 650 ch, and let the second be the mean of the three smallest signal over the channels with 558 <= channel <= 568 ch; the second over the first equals 0.195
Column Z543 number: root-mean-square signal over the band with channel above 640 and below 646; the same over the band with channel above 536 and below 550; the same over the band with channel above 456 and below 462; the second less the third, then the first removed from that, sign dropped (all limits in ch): 43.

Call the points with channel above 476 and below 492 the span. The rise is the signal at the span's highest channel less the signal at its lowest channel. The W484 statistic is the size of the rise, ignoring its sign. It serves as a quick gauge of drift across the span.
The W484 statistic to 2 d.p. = 8.97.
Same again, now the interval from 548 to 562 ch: 2.36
